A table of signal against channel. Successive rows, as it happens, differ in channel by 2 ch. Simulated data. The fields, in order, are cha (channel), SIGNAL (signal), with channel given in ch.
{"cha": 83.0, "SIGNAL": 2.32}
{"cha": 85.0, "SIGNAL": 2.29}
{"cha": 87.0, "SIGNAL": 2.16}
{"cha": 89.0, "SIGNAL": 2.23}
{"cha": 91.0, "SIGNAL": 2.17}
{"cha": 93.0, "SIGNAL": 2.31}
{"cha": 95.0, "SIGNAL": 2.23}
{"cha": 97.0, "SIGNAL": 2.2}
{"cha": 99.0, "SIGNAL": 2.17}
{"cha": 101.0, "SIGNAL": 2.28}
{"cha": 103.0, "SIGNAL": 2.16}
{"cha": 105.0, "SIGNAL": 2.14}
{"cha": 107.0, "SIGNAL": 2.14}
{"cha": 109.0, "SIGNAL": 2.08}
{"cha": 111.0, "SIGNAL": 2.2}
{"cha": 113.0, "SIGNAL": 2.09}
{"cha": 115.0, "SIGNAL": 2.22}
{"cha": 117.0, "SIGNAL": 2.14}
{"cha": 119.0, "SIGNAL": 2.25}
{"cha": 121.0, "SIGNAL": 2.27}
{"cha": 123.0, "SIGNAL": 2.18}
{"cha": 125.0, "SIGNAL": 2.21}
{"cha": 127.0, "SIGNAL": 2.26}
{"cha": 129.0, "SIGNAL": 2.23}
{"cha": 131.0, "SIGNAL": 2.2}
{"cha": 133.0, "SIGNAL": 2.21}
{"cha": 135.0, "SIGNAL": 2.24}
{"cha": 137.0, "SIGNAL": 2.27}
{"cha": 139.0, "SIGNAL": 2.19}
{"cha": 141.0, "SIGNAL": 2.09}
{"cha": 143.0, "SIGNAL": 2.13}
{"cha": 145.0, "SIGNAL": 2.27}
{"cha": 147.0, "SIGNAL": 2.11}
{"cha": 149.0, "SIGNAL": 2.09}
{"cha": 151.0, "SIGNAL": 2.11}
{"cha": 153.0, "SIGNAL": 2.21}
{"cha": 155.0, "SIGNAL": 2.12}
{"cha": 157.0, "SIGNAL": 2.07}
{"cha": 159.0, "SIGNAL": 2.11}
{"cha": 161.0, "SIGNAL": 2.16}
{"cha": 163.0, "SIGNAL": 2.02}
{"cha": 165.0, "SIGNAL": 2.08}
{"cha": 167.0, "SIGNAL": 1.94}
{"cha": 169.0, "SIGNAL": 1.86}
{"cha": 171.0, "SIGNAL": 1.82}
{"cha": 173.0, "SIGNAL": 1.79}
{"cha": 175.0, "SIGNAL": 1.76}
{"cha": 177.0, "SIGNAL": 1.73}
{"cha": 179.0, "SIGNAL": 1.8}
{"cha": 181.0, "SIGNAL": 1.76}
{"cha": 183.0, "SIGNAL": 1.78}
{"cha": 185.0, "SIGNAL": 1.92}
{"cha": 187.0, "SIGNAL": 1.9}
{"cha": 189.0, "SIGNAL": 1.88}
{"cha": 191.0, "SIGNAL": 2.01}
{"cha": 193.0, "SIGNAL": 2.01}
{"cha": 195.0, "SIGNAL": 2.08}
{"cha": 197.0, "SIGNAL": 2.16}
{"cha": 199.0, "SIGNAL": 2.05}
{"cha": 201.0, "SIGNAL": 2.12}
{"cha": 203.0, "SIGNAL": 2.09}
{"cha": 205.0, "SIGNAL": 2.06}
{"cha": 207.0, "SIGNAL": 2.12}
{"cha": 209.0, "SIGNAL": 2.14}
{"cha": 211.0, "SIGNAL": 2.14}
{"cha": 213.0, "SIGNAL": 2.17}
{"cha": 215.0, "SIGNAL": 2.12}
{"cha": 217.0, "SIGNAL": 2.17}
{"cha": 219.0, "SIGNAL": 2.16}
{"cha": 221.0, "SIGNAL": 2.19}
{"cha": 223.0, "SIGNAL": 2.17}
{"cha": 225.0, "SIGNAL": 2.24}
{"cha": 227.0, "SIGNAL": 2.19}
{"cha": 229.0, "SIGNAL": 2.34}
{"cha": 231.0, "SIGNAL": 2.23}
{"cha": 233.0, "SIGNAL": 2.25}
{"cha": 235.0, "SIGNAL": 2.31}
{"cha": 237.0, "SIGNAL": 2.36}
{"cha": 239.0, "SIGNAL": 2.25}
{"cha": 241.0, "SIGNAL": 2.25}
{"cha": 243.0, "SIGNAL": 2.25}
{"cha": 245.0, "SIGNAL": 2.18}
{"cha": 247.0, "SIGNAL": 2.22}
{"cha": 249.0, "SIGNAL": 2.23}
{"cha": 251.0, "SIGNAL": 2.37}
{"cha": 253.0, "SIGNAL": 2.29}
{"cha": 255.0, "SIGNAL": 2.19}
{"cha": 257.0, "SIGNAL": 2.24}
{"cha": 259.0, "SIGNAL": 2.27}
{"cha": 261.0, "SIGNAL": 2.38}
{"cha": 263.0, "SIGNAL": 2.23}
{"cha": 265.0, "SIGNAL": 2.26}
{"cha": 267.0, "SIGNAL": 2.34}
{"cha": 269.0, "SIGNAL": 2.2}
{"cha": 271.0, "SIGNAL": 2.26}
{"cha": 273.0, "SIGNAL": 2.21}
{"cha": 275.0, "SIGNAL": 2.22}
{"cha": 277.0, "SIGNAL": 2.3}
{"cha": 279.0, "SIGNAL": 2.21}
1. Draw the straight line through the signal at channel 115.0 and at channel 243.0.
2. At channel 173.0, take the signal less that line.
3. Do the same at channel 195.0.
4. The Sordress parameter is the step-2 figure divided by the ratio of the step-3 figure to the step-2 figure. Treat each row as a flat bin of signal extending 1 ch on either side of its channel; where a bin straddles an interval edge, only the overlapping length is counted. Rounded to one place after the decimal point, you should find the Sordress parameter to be -1.2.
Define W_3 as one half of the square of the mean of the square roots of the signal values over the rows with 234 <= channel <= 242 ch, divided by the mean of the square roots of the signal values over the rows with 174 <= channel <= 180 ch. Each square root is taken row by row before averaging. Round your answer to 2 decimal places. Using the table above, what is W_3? 0.86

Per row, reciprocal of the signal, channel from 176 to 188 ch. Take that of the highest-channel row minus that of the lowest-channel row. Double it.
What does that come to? -0.10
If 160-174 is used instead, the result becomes 0.19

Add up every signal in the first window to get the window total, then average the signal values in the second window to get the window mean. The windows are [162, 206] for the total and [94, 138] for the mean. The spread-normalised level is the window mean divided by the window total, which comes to 0.052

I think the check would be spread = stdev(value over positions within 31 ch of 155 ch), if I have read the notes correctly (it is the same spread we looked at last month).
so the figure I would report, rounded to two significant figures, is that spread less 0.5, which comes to -0.32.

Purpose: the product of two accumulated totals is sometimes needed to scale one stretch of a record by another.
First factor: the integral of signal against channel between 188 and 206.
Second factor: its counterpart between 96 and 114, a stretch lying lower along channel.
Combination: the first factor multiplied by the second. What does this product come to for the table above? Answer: 1437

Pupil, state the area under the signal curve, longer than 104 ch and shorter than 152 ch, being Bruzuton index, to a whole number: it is 105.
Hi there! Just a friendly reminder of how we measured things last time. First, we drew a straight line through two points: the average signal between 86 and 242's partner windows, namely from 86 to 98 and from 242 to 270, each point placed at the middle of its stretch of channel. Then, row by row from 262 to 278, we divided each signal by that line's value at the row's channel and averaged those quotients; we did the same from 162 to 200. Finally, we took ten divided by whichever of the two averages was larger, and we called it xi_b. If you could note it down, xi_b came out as 10.1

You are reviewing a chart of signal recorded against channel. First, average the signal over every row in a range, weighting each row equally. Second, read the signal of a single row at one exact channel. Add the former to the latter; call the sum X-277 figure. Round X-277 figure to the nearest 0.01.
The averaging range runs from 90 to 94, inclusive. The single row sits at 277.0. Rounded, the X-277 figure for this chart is 4.54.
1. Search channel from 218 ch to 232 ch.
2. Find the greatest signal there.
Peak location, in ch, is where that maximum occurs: 229.0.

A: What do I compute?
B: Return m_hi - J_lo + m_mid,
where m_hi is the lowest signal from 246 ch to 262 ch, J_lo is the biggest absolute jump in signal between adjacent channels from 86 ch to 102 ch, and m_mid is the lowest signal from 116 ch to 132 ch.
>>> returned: 4.2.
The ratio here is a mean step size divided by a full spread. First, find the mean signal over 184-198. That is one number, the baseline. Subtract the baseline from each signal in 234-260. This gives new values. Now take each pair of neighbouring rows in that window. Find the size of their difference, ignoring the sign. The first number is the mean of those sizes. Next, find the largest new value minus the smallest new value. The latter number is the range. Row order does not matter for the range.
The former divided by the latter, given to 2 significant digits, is 0.30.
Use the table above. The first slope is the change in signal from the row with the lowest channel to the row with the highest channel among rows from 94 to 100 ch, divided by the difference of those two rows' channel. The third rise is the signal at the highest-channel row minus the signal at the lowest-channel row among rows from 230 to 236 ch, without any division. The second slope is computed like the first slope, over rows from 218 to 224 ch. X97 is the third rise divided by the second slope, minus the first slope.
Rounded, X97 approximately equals 32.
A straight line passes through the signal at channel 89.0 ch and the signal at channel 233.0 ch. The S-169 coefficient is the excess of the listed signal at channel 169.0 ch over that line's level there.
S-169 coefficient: -0.38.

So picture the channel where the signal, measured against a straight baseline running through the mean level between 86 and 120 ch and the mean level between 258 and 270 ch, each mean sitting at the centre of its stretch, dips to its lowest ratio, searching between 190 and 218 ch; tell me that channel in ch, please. 193.0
